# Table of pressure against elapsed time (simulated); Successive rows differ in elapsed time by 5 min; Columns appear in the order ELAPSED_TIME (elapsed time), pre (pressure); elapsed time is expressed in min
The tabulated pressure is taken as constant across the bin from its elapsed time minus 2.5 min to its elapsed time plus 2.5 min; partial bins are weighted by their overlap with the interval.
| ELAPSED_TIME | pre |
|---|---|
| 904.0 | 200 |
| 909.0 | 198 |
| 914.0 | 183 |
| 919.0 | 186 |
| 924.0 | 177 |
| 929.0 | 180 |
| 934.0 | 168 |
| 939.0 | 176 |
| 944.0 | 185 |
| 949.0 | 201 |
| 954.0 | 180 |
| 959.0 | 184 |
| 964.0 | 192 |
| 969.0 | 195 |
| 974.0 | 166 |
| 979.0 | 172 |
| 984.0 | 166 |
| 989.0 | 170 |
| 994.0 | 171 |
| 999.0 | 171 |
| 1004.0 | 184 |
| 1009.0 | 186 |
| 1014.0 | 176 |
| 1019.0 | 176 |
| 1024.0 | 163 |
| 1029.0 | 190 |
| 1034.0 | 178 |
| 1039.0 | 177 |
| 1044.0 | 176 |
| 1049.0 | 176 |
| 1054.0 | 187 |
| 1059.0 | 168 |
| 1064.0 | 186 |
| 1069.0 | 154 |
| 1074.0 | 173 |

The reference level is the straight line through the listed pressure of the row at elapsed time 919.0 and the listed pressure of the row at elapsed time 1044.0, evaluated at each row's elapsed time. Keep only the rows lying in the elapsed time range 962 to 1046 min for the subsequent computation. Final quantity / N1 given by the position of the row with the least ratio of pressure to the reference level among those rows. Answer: 974.0 min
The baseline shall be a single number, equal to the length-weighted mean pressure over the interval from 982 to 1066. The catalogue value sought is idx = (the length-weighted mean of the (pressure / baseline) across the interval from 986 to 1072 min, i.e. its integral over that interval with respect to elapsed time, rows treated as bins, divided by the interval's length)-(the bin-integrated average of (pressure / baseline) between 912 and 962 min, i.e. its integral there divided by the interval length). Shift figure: -0.036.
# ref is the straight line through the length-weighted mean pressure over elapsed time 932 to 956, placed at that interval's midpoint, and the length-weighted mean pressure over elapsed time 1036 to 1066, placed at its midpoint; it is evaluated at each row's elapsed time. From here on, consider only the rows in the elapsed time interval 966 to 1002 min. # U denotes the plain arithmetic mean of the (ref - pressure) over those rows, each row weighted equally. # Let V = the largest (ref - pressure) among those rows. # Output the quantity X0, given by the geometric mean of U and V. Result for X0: 10.9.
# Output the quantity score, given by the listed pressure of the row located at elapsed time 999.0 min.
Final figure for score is 171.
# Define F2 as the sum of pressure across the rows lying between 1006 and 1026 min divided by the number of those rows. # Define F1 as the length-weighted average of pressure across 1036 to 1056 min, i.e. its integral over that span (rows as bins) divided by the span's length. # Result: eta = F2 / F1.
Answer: 0.98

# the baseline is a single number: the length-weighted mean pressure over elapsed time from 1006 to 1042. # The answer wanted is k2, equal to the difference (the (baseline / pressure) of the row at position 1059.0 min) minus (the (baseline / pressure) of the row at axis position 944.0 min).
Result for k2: 0.10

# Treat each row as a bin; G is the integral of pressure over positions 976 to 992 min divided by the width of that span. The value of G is 169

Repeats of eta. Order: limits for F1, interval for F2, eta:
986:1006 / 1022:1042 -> 1.02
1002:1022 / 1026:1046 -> 1.00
